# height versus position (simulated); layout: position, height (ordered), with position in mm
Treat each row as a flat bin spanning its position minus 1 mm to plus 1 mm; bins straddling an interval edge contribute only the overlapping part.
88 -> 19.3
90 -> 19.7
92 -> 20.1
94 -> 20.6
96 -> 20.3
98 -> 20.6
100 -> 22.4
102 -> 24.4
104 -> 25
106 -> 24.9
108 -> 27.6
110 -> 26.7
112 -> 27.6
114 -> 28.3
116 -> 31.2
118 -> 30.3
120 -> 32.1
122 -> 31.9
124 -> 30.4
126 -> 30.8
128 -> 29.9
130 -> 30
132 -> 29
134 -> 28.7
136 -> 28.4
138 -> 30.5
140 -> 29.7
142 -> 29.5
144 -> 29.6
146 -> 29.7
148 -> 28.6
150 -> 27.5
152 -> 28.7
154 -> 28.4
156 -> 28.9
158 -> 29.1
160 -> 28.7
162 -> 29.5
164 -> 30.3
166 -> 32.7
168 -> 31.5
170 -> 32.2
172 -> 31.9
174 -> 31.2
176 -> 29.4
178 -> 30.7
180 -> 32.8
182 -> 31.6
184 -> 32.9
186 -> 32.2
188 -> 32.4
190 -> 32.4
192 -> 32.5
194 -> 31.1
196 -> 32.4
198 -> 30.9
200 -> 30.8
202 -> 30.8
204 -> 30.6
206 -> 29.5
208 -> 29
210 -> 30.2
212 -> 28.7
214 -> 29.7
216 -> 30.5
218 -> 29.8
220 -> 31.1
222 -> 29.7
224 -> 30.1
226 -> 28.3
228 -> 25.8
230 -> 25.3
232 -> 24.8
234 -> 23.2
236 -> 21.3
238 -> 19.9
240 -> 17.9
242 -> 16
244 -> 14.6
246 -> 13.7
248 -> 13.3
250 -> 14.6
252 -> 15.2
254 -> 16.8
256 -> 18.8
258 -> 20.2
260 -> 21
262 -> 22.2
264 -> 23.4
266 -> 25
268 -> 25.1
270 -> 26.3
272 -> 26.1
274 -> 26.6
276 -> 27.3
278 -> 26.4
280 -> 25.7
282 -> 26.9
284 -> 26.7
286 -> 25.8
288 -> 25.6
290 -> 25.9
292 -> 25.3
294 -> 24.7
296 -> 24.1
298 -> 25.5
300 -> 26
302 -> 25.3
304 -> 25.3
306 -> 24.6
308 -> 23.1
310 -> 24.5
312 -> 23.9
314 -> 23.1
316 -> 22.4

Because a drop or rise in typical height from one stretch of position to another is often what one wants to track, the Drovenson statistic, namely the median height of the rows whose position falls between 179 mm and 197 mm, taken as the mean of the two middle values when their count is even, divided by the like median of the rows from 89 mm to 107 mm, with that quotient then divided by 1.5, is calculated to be 1.05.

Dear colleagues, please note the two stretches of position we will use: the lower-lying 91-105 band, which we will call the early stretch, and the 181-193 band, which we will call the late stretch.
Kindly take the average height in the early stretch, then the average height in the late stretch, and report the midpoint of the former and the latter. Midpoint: 27.1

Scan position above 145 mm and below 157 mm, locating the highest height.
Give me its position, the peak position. 146 mm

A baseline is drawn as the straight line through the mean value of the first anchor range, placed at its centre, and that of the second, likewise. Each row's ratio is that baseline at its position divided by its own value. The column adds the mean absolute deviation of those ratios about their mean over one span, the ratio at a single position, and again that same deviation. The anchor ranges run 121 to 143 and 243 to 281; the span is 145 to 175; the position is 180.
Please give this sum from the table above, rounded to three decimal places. 0.929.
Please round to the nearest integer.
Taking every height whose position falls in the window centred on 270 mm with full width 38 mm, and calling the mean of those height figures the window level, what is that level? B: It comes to 24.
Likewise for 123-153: 29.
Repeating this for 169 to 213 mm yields 31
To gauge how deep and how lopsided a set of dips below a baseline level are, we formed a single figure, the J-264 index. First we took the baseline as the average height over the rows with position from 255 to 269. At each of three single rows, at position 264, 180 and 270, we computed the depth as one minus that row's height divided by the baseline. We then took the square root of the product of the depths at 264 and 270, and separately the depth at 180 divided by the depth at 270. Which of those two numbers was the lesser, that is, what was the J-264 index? 0.10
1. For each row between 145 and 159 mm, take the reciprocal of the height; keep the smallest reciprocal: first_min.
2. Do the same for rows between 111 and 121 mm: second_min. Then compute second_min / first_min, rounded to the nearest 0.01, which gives 0.93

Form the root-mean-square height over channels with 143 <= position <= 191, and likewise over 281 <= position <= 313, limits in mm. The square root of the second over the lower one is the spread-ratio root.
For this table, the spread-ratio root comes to 0.91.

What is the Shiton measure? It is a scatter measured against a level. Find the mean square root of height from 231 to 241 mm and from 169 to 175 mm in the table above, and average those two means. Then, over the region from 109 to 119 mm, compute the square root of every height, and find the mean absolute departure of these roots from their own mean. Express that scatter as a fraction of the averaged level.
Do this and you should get 0.028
